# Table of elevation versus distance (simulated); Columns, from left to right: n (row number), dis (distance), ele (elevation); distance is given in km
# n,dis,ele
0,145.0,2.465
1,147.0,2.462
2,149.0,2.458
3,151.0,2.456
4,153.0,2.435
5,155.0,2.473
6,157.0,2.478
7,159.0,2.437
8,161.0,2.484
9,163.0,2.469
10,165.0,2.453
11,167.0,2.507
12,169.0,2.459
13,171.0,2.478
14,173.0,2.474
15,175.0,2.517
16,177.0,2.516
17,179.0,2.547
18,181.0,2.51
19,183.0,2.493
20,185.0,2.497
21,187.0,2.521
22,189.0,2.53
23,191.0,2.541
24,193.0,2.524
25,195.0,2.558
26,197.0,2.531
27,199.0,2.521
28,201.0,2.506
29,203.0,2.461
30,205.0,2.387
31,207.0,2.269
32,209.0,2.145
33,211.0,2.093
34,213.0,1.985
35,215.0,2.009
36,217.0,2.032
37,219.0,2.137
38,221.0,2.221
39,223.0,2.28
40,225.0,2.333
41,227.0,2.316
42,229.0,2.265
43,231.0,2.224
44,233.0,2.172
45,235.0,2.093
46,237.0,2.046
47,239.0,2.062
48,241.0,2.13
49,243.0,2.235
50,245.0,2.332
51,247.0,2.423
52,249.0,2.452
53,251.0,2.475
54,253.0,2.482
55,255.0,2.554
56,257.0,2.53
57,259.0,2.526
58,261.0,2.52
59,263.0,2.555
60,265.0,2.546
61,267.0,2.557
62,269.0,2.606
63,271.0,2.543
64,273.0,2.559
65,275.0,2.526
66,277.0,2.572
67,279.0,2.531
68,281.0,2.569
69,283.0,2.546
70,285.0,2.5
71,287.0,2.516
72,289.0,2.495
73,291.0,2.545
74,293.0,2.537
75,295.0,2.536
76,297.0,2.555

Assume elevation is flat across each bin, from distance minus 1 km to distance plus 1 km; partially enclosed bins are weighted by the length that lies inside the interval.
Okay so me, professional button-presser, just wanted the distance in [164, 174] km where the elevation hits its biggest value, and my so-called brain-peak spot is 167.0 km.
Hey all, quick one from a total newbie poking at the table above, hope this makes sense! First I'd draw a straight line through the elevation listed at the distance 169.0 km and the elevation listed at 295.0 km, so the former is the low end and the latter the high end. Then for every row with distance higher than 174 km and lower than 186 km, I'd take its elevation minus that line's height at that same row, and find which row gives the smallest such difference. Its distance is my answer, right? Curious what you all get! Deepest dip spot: 183.0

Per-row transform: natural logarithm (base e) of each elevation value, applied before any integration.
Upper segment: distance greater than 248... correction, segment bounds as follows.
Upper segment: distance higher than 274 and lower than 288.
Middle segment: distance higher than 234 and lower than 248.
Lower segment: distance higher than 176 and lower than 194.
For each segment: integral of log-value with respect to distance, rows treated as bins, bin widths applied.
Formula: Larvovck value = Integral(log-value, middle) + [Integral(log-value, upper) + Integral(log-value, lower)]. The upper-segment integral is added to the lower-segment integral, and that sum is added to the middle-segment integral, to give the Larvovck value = 41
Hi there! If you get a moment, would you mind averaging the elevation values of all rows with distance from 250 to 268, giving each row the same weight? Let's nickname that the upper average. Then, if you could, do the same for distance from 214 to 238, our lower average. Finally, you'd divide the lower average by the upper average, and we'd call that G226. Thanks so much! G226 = 0.86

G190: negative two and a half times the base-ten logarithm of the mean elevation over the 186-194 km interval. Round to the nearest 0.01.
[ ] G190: -1.01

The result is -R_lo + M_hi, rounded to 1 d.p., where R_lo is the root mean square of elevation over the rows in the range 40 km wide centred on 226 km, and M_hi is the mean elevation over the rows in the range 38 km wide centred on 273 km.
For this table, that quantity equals 0.4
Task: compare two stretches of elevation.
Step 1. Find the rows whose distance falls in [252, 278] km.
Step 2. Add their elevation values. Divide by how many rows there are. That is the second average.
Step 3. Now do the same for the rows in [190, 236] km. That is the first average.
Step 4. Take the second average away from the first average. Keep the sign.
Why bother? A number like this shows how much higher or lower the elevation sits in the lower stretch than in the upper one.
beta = -0.26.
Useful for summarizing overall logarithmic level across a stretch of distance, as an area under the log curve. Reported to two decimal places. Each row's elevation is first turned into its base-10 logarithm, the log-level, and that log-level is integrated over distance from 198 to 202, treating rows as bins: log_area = 1.60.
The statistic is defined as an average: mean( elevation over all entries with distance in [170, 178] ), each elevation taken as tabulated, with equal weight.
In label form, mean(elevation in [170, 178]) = 2.50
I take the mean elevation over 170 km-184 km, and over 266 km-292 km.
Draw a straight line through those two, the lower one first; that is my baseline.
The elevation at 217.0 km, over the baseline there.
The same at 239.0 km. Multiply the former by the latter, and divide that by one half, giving 1.32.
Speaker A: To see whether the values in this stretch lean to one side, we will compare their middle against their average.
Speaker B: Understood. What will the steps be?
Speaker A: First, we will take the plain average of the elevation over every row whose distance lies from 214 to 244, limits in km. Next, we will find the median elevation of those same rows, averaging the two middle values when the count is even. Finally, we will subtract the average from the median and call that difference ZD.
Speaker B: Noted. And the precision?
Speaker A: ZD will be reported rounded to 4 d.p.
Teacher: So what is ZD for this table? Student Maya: 0.0017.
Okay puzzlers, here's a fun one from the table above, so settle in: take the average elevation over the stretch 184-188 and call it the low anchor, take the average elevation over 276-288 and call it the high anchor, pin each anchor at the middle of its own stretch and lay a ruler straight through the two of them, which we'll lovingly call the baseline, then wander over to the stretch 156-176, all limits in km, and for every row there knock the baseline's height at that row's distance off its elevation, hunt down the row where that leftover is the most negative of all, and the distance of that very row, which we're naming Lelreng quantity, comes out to 159.0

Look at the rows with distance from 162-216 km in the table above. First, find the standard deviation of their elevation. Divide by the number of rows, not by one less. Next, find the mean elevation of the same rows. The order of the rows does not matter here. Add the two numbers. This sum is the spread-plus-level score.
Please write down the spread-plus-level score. 2.59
